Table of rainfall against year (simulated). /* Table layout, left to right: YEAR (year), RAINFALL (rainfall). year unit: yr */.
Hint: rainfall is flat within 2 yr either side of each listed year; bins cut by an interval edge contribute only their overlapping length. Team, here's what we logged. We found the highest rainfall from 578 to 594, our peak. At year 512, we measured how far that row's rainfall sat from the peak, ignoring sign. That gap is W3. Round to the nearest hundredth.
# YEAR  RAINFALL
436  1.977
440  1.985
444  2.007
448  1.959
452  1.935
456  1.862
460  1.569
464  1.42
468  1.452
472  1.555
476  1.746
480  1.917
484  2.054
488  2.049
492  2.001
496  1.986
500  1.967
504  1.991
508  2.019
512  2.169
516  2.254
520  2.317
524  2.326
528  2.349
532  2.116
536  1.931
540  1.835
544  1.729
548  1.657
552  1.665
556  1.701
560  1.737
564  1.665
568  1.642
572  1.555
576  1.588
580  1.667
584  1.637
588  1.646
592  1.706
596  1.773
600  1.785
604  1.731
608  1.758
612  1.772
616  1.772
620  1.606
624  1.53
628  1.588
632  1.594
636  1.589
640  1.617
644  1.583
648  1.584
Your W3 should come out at 0.46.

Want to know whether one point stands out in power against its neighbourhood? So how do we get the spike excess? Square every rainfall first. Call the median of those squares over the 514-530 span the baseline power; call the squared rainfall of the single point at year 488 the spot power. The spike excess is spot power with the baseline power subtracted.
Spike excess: -1.2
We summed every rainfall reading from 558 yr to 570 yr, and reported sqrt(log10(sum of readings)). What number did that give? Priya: 0.838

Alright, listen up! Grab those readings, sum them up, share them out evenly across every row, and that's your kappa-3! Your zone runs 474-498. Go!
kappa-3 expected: 1.96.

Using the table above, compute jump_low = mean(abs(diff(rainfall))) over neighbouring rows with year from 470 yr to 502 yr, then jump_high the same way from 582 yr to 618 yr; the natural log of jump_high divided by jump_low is -1.0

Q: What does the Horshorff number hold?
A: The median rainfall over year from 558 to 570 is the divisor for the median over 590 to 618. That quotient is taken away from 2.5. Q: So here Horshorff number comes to 1.44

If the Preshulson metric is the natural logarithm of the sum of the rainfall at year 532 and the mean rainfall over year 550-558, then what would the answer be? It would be 1.33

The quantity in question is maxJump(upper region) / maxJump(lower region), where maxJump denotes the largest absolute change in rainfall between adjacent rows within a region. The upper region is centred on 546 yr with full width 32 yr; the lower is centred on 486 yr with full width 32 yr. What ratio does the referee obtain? 1.0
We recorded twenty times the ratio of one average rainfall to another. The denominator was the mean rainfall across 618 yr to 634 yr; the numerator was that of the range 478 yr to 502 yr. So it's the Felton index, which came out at 25.3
